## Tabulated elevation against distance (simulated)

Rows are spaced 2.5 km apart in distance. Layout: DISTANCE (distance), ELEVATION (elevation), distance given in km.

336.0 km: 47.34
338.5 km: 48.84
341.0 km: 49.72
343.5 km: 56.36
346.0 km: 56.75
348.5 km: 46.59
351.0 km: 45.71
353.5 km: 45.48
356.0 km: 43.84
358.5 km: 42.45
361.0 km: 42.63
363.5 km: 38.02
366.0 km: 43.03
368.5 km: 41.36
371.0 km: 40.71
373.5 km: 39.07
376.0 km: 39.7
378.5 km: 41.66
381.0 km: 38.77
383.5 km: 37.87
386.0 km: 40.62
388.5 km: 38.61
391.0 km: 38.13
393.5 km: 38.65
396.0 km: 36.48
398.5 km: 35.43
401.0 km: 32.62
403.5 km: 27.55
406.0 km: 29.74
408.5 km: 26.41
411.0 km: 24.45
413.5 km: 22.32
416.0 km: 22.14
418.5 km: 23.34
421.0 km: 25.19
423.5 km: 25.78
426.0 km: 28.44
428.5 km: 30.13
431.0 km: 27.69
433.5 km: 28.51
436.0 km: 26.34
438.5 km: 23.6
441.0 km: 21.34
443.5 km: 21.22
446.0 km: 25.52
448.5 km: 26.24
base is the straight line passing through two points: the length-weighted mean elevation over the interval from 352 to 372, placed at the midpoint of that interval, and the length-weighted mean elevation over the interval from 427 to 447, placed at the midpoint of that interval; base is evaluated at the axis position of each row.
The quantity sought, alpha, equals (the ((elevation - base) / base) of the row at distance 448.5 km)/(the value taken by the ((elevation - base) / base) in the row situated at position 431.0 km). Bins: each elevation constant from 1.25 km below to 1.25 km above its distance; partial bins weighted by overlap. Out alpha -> 5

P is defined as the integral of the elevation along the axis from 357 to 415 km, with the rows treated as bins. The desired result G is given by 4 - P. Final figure -2103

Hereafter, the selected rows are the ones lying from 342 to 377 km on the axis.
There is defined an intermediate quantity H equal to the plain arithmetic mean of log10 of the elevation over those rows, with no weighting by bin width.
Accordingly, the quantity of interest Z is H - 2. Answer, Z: -0.36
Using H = 1.64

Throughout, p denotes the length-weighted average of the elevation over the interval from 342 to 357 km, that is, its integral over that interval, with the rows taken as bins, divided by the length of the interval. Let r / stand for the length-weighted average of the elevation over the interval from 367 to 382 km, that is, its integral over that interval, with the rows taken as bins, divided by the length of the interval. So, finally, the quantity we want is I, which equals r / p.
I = 0.8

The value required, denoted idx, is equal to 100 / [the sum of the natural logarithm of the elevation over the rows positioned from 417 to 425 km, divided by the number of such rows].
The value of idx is 31.2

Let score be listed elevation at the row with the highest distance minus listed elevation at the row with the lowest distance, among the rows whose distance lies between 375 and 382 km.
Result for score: -0.9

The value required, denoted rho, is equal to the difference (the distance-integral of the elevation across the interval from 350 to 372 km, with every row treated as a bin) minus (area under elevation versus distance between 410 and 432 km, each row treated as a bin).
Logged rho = 376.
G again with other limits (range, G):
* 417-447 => -763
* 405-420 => -366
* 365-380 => -609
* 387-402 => -548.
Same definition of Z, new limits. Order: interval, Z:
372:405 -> -0.43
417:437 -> -0.57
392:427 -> -0.55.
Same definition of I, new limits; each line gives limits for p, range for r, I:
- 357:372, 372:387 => 1.0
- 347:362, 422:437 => 0.6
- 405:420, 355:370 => 1.7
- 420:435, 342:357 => 1.8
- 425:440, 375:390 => 1.4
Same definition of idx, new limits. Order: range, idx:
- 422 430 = 30.0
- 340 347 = 25.0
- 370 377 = 27.1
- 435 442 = 31.6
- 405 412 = 30.4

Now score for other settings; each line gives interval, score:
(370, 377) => -1.0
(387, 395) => 0.0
